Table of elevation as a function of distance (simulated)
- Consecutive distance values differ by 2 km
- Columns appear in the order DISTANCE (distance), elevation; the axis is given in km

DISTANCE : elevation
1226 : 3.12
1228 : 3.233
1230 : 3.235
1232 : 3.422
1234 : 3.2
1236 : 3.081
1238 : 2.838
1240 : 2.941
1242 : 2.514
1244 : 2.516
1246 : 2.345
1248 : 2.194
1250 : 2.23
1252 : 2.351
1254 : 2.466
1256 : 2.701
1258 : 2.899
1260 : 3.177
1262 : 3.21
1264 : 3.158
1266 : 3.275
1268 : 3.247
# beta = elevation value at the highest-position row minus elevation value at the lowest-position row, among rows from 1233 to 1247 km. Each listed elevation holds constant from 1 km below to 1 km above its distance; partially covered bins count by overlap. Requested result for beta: -0.9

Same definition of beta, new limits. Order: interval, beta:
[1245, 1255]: 0.1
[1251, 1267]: 0.9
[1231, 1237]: -0.3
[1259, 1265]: 0.0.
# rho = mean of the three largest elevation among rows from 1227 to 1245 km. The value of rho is 3.3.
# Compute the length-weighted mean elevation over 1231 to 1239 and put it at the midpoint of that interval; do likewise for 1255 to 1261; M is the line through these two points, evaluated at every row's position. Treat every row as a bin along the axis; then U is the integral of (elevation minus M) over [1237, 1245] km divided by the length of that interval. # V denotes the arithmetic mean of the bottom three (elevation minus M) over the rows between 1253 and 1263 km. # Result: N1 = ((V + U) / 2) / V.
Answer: 1.2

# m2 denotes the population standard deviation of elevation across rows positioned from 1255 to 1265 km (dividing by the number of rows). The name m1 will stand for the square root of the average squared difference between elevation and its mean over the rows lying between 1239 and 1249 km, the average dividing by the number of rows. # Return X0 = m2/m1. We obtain 0.8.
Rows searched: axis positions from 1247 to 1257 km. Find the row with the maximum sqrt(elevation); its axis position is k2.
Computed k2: 1256 km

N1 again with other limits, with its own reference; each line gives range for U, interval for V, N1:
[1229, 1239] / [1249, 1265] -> 0.5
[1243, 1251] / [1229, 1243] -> 1.6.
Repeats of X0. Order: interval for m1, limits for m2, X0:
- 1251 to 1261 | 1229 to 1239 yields 0.6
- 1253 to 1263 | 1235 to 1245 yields 0.8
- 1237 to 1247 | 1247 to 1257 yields 0.8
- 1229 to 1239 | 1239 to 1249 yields 1.3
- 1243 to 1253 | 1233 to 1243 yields 2.1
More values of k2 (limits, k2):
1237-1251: 1240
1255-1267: 1266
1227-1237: 1232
